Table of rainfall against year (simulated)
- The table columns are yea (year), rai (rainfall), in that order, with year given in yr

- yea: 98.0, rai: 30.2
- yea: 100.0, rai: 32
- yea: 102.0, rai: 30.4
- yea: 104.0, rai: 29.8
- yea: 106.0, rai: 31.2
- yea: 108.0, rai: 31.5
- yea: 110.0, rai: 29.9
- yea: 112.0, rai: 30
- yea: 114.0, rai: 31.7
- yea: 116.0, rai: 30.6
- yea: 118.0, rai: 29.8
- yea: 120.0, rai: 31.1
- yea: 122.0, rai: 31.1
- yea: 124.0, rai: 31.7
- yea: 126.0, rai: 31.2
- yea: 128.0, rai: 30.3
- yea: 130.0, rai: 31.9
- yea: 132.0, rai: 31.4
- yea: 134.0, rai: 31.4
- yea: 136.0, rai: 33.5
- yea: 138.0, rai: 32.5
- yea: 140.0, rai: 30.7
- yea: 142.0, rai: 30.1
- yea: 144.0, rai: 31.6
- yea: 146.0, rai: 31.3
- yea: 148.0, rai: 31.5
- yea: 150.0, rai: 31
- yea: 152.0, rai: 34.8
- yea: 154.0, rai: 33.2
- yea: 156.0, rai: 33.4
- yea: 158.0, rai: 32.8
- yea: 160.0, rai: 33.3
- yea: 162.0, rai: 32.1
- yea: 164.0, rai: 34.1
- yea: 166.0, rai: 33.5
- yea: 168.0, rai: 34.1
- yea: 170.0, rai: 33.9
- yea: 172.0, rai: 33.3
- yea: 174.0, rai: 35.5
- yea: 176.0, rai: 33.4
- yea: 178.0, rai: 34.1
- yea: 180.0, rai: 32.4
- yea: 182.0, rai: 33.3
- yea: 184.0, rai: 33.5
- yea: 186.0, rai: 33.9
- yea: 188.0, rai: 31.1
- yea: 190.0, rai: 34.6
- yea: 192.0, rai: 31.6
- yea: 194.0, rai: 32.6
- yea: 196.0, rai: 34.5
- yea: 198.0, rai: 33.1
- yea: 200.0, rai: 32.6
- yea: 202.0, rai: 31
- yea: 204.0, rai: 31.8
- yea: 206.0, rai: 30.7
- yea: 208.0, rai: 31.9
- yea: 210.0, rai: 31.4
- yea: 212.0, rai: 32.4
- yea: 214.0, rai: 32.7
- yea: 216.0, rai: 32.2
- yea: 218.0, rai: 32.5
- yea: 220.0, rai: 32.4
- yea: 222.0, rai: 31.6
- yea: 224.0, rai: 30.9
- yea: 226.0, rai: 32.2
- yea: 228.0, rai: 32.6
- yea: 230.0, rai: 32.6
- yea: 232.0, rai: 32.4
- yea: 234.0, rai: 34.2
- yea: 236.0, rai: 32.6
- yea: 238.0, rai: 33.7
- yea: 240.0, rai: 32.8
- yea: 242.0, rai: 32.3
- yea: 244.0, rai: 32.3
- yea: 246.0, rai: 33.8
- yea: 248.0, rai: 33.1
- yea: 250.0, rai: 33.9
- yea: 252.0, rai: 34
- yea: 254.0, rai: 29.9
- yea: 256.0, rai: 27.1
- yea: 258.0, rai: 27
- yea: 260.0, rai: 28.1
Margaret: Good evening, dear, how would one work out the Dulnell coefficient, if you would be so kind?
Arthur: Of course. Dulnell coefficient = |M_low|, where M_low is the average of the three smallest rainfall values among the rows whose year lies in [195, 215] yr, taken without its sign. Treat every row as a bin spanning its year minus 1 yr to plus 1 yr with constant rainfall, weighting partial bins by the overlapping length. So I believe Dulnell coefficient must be 31.0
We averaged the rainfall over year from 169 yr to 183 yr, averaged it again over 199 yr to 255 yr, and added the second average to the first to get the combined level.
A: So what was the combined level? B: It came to 66.1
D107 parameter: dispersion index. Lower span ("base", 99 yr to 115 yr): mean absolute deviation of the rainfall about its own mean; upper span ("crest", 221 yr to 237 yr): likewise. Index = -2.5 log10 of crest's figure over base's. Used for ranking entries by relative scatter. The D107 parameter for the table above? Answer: 0.3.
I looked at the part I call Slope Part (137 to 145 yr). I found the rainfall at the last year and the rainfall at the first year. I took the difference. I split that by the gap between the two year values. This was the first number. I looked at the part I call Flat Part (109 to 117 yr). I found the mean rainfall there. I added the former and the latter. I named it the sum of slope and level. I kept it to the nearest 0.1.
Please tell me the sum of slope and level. 30.4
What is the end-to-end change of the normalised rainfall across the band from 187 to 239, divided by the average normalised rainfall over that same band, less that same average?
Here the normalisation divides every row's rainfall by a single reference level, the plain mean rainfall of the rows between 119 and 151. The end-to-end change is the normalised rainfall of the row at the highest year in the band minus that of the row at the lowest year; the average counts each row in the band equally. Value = -0.95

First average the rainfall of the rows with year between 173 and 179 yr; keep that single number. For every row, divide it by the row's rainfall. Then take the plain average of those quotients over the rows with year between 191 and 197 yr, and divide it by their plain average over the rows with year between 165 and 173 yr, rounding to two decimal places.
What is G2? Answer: 1.03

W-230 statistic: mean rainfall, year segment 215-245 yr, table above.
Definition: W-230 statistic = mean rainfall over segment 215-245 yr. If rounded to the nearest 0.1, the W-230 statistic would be 32.5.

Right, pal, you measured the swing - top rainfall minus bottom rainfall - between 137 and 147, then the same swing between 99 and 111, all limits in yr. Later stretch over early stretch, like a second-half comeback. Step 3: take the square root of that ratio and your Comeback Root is 1.0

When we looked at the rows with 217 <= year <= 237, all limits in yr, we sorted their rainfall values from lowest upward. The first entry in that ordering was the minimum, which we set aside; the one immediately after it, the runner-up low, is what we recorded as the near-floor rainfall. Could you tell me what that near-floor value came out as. 31.6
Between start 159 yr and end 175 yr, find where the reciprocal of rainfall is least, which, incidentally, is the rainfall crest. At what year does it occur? 174.0 yr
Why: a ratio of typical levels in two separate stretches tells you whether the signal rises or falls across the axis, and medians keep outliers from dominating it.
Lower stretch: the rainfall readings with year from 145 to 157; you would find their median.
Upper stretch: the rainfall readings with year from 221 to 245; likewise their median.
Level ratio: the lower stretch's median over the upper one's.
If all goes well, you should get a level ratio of 1.00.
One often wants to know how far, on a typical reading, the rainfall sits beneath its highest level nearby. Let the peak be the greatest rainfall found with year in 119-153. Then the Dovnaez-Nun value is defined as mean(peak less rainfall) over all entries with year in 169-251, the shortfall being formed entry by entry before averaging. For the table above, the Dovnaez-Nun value 2.0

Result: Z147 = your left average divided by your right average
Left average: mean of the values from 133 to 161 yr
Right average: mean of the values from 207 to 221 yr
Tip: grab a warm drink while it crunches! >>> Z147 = 1.00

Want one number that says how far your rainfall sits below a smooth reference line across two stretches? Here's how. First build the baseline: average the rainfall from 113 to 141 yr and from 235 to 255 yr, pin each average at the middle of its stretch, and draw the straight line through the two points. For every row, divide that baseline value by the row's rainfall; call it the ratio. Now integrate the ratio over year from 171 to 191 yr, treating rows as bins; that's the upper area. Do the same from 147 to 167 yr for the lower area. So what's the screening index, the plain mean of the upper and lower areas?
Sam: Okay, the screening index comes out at 19.2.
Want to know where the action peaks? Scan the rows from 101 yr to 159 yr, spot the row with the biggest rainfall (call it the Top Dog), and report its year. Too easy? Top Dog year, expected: 152.0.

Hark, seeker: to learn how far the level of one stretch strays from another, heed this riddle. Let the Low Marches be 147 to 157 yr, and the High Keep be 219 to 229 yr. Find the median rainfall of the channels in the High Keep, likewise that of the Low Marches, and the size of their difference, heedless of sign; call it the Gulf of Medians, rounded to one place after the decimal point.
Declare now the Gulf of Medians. 1.0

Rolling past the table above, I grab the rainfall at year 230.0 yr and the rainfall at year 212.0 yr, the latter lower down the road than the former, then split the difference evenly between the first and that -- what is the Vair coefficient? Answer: 32.5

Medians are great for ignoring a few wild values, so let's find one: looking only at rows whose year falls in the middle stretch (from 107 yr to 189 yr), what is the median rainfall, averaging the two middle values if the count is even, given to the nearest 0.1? 31.9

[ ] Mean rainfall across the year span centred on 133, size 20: 31.5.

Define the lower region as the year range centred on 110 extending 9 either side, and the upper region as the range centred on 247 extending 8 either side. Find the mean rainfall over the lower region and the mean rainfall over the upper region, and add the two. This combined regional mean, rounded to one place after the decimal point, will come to 63.3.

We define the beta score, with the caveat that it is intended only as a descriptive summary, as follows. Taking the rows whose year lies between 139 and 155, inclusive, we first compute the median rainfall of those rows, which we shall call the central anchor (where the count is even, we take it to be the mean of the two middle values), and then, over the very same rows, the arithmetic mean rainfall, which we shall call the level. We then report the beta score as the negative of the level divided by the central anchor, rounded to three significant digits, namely -1.01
